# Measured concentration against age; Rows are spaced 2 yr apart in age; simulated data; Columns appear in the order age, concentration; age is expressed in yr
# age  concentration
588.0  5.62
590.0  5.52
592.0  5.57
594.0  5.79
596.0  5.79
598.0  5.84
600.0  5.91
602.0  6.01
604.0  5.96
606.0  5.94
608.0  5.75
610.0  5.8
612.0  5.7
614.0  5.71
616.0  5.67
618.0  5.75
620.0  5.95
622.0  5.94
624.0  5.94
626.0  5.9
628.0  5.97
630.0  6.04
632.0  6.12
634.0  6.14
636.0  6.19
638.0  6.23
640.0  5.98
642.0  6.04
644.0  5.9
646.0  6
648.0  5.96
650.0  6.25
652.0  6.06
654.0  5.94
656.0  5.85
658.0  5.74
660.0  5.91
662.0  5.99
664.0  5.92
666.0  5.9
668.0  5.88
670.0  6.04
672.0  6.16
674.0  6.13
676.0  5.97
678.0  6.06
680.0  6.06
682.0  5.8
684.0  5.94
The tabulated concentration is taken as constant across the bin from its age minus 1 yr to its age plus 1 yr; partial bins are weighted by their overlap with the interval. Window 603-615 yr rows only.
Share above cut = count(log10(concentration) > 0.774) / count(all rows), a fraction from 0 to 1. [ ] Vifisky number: 0.17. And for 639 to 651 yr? 0.83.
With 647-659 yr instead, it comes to 0.50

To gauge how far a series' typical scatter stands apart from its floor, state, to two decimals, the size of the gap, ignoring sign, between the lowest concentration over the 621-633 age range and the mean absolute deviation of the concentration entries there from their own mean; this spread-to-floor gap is 5.84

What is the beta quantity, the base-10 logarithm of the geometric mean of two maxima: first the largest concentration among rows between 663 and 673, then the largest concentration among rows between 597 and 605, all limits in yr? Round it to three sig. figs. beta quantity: 0.784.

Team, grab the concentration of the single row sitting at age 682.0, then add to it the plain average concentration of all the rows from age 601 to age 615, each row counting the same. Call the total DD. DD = 11.6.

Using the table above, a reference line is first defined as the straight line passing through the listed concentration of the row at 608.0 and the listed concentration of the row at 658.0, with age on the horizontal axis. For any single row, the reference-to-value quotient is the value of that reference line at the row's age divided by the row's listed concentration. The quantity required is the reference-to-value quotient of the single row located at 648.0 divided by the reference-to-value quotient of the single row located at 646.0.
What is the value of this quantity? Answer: 1.01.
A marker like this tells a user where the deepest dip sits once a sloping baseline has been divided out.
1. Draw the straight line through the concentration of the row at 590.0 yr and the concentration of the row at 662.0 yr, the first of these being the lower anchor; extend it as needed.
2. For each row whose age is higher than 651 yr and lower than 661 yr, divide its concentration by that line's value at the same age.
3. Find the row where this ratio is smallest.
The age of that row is 658.0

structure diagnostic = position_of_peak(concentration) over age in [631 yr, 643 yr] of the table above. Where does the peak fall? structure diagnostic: 638.0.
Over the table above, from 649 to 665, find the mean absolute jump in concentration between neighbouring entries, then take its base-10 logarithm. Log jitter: -0.93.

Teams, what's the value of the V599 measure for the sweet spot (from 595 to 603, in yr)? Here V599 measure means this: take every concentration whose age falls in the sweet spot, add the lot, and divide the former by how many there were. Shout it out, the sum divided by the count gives 5.89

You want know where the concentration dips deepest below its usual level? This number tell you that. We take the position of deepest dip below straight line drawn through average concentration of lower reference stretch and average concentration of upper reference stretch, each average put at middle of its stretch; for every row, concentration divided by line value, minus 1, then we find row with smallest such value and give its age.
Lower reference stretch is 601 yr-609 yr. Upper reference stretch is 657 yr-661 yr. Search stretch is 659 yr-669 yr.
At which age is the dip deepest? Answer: 668.0 yr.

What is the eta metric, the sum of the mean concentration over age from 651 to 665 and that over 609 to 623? 11.7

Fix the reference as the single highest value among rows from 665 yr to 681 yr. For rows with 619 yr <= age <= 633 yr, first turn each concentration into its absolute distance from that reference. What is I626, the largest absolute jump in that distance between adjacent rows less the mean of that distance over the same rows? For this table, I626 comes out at -0.10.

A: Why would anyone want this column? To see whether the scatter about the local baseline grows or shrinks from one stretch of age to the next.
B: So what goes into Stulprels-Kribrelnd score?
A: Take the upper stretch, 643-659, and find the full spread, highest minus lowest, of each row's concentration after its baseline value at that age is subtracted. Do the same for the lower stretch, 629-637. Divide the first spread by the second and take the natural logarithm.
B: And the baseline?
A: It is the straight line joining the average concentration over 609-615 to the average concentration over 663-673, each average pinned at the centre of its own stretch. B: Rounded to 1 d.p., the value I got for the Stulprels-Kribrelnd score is 1.5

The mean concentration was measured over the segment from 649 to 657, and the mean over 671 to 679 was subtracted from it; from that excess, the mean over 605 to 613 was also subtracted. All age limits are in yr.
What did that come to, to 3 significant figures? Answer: -5.85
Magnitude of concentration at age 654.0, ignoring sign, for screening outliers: 5.94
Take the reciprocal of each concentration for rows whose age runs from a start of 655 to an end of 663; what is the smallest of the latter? 0.167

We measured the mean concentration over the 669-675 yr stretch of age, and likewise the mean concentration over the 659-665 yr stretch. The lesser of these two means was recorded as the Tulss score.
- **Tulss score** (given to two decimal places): 5.94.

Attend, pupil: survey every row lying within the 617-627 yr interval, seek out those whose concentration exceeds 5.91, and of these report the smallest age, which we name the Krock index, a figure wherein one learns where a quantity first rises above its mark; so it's 620.0 yr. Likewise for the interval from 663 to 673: 664.0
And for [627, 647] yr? 628.0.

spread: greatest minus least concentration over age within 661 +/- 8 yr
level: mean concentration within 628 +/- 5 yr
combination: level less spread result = 5.74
